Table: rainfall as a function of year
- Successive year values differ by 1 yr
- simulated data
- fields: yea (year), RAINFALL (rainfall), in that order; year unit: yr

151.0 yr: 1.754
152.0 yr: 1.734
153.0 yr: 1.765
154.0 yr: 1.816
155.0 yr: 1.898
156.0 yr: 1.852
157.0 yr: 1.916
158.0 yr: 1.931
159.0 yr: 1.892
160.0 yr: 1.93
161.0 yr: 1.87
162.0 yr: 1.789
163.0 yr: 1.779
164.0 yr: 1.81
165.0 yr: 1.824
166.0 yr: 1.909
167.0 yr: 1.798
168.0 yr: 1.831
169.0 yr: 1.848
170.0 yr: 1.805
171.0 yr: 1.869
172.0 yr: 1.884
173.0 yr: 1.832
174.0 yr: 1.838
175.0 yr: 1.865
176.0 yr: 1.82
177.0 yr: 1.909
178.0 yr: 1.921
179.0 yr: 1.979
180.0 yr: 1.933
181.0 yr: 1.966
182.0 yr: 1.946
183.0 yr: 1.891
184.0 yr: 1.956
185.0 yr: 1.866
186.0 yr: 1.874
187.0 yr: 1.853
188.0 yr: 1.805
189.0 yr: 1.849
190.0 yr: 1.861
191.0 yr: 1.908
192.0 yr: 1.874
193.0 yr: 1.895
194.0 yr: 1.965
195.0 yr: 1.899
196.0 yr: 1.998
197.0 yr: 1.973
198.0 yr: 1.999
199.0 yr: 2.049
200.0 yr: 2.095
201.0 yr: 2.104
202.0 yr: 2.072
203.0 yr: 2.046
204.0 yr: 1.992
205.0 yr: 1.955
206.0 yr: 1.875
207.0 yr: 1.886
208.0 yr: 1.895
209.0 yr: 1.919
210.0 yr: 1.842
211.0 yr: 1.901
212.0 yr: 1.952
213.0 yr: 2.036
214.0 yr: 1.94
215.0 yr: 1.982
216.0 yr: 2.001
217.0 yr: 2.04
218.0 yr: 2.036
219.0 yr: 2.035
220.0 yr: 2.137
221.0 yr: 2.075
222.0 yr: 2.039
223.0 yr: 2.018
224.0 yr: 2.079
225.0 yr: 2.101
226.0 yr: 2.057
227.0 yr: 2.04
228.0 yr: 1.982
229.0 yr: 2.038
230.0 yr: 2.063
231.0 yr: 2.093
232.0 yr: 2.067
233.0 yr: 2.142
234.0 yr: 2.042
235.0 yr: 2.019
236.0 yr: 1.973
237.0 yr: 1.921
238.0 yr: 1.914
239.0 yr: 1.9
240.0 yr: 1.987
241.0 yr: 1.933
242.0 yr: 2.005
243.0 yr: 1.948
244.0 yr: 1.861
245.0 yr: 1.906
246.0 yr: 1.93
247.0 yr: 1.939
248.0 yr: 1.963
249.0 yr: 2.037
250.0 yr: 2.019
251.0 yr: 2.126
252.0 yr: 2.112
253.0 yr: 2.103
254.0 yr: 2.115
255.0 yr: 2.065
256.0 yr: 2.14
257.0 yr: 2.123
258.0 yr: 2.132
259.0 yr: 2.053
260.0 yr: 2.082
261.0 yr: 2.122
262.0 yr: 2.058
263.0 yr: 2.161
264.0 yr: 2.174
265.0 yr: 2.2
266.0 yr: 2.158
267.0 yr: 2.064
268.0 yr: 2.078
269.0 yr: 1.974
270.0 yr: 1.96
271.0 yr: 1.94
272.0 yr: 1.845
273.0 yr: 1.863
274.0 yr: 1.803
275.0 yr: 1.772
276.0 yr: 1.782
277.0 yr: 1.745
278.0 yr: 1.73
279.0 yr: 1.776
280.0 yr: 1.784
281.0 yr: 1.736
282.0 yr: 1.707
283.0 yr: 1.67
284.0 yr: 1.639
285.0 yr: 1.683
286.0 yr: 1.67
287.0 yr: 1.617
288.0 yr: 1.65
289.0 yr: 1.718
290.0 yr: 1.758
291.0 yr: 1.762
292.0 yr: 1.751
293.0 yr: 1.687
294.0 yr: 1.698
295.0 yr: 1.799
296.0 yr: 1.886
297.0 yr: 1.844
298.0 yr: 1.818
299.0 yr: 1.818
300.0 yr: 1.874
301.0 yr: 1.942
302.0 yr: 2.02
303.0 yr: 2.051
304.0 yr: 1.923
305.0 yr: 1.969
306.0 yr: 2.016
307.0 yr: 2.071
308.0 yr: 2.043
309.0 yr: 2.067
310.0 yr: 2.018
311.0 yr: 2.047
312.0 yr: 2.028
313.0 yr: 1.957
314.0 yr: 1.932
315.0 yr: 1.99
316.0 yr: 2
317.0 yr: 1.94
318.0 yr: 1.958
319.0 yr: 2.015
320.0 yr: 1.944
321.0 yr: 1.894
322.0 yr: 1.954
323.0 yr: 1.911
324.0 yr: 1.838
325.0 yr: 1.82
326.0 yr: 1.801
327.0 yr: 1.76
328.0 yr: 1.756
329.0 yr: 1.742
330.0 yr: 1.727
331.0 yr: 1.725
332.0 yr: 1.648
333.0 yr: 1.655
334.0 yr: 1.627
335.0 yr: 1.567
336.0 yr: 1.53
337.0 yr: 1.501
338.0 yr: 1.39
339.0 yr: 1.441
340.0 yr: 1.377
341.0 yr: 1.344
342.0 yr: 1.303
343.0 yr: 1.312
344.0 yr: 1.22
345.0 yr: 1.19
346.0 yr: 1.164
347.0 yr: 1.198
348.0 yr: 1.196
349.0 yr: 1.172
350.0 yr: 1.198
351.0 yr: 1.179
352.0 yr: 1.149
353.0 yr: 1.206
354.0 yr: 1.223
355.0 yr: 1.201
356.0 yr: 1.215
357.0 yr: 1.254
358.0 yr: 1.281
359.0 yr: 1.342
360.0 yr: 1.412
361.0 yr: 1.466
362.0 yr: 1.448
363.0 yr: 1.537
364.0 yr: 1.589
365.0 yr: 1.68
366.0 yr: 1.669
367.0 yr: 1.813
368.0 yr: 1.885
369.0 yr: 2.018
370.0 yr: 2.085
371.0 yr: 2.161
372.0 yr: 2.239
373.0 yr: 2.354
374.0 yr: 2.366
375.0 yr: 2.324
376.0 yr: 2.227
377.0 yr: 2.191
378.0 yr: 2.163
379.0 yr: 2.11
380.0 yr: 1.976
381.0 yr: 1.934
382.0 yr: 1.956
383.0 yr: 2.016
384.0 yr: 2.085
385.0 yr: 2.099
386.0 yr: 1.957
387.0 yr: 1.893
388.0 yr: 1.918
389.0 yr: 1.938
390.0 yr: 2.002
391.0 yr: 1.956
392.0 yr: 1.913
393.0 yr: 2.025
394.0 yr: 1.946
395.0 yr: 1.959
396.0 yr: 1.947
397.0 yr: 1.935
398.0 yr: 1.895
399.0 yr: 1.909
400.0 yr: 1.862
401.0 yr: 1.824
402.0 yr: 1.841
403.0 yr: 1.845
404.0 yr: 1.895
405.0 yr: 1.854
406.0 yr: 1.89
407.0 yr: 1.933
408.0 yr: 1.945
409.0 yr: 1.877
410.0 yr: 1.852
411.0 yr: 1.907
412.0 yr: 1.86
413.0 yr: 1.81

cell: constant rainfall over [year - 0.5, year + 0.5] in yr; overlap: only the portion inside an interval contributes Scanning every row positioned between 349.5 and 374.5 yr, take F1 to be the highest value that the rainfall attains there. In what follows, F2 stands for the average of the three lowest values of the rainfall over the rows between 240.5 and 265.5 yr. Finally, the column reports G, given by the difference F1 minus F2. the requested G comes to 0.5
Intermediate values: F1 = 2.366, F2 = 1.9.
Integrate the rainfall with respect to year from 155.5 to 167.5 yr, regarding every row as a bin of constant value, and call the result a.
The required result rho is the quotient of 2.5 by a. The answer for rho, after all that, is 0.112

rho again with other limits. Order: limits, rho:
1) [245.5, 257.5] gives 0.101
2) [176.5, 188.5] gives 0.109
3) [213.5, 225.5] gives 0.102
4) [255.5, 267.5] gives 0.098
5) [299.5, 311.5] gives 0.104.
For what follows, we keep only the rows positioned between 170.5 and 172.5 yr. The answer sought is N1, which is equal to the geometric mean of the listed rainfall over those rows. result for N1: 1.88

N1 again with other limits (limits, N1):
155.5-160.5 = 1.90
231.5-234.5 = 2.08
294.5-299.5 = 1.83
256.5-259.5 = 2.10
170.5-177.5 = 1.86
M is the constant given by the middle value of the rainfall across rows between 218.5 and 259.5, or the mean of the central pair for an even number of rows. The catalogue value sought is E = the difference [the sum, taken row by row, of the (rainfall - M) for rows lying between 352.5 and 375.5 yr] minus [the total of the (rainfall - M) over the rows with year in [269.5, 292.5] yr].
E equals -2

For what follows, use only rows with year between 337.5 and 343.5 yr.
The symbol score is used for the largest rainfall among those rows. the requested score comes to 1.441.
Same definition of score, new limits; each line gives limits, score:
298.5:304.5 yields 2.051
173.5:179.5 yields 1.979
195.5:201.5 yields 2.104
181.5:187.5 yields 1.956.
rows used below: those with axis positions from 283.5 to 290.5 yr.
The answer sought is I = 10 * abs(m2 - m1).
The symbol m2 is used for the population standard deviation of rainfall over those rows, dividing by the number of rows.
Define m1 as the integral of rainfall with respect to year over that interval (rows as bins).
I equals 117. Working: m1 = 12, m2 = 0.045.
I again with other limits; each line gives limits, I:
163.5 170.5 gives 128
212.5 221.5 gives 182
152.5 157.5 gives 92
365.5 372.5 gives 137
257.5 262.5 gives 104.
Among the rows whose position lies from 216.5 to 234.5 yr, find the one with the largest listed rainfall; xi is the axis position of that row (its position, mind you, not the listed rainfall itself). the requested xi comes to 233.0 yr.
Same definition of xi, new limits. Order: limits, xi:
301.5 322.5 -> 307.0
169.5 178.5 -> 178.0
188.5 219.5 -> 201.0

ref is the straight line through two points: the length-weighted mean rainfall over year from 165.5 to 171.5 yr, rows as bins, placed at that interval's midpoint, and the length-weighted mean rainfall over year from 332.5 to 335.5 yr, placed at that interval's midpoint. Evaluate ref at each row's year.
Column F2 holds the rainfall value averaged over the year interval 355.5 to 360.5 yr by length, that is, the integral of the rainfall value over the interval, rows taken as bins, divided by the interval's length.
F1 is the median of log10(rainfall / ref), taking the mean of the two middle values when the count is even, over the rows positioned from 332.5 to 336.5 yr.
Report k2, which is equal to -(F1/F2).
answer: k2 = 0.00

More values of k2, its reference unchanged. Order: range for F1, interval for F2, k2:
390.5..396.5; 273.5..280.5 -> -0.06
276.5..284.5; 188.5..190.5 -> -0.01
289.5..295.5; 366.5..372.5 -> -0.01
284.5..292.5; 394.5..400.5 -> 0.00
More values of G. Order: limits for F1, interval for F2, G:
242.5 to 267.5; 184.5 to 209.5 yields 0.4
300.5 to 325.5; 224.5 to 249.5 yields 0.2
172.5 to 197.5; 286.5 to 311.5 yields 0.3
